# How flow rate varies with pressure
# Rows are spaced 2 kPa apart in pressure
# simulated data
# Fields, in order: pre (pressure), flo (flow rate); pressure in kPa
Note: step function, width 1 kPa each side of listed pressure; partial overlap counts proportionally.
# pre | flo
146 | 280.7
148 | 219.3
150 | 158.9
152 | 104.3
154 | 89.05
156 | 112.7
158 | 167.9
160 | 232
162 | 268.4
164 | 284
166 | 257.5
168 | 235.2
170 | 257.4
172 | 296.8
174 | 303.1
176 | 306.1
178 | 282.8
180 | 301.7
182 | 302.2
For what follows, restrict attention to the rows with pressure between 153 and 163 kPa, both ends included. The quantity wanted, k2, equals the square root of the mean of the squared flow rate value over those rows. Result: 187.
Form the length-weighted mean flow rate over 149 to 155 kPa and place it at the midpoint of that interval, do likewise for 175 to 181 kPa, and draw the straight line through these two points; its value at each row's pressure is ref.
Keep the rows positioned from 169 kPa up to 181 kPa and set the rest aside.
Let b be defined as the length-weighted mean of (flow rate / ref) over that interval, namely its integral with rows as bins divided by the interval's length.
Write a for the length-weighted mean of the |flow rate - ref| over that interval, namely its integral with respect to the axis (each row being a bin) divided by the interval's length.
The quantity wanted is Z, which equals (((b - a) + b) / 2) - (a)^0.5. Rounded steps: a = 23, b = 1.06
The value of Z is -15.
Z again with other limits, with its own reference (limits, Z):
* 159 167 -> -40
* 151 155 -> -18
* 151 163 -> -25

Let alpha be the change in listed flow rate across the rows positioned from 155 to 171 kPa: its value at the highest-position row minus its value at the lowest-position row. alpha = 145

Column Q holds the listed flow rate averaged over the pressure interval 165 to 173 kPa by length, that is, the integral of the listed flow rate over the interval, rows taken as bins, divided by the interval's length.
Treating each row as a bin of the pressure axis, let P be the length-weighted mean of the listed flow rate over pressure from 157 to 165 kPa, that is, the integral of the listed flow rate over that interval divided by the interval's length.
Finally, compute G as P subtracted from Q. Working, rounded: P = 238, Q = 262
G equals 24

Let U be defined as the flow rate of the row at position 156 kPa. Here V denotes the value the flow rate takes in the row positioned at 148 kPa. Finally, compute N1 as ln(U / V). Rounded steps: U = 112.7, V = 219.3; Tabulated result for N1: -0.7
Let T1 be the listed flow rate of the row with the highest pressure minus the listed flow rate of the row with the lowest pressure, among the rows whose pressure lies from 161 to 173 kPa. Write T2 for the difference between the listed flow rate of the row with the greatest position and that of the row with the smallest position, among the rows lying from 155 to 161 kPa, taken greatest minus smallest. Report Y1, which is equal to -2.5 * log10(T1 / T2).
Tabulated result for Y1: 1.6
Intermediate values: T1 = 28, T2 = 119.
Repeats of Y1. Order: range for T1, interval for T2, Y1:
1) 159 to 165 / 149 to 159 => -1.9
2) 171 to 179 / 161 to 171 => -0.3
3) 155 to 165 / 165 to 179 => -2.1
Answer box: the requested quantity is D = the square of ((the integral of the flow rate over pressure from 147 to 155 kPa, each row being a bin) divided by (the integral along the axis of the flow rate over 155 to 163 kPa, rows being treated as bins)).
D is 0.54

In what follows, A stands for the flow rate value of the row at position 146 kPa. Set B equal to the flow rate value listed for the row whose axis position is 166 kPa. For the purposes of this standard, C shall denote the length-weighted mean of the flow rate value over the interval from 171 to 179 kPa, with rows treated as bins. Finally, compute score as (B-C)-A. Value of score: -320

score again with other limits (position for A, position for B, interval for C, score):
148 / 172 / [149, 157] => -39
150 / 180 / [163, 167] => -128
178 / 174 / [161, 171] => -240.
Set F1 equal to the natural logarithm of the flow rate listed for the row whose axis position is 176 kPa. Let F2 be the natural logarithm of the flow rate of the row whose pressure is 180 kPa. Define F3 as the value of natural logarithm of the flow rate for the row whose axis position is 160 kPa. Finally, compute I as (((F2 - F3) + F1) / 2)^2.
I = 9.0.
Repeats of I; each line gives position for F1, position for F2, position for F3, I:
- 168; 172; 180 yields 7.4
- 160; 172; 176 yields 7.3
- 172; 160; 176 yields 7.3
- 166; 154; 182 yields 4.7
